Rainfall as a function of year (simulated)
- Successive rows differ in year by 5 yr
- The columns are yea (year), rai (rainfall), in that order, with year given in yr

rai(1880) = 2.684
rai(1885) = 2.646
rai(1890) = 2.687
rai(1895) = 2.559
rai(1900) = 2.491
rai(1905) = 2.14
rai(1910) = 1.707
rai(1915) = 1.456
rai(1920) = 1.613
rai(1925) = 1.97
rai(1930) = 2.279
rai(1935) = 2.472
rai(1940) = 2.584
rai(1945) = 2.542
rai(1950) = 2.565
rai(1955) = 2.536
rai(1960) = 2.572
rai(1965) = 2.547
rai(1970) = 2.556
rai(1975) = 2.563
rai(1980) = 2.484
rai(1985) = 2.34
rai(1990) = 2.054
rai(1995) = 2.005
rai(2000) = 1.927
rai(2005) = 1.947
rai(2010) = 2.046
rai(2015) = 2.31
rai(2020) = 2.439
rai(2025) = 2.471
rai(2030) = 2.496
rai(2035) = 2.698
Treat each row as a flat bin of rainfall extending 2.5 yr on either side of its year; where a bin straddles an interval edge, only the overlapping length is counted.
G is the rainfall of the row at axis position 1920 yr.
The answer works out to 1.613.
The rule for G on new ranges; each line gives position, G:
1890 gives 2.687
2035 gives 2.698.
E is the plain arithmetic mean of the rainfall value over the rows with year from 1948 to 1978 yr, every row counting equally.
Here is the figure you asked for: 2.56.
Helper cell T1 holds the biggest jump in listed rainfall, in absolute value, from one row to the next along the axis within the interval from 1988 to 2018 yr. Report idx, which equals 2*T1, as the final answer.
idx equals 0.53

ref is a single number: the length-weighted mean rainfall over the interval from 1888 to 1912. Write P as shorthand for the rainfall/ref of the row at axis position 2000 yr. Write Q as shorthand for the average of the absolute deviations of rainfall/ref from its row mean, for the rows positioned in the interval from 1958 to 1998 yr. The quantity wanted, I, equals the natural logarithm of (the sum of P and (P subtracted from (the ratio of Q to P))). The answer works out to -2.3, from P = 0.83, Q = 0.08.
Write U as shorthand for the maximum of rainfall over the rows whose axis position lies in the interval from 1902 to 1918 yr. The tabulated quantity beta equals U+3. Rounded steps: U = 2.14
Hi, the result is 5.14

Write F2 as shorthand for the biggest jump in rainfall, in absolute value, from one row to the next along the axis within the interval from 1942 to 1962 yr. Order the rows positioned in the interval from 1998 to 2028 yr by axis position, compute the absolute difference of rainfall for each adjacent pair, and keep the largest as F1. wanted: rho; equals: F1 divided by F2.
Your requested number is 7.33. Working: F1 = 0.264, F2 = 0.04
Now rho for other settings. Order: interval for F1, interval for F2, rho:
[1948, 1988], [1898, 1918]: 0.33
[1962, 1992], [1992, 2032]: 1.08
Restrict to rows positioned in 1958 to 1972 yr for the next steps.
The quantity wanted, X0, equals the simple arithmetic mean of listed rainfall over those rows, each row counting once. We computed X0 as 2.56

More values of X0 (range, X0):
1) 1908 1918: 1.58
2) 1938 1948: 2.56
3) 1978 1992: 2.29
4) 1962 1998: 2.36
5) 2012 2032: 2.43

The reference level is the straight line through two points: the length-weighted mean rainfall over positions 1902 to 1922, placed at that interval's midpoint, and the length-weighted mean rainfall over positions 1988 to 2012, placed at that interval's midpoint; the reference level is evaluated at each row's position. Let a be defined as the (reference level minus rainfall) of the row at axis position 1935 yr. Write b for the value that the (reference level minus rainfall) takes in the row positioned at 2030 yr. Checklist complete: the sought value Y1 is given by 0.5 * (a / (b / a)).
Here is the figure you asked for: -0.5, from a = -0.658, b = -0.42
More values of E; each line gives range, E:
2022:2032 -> 2.48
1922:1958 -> 2.42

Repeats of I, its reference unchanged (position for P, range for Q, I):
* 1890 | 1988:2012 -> -4.0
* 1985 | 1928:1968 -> -3.5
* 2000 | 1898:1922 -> -1.7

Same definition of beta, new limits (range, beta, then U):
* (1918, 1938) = 5.47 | 2.472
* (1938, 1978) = 5.58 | 2.584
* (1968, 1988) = 5.56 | 2.563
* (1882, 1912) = 5.69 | 2.687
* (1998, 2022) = 5.44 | 2.439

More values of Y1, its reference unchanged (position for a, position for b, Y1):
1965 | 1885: -0.2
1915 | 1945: -0.1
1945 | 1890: -0.2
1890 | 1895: -0.6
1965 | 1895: -0.2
